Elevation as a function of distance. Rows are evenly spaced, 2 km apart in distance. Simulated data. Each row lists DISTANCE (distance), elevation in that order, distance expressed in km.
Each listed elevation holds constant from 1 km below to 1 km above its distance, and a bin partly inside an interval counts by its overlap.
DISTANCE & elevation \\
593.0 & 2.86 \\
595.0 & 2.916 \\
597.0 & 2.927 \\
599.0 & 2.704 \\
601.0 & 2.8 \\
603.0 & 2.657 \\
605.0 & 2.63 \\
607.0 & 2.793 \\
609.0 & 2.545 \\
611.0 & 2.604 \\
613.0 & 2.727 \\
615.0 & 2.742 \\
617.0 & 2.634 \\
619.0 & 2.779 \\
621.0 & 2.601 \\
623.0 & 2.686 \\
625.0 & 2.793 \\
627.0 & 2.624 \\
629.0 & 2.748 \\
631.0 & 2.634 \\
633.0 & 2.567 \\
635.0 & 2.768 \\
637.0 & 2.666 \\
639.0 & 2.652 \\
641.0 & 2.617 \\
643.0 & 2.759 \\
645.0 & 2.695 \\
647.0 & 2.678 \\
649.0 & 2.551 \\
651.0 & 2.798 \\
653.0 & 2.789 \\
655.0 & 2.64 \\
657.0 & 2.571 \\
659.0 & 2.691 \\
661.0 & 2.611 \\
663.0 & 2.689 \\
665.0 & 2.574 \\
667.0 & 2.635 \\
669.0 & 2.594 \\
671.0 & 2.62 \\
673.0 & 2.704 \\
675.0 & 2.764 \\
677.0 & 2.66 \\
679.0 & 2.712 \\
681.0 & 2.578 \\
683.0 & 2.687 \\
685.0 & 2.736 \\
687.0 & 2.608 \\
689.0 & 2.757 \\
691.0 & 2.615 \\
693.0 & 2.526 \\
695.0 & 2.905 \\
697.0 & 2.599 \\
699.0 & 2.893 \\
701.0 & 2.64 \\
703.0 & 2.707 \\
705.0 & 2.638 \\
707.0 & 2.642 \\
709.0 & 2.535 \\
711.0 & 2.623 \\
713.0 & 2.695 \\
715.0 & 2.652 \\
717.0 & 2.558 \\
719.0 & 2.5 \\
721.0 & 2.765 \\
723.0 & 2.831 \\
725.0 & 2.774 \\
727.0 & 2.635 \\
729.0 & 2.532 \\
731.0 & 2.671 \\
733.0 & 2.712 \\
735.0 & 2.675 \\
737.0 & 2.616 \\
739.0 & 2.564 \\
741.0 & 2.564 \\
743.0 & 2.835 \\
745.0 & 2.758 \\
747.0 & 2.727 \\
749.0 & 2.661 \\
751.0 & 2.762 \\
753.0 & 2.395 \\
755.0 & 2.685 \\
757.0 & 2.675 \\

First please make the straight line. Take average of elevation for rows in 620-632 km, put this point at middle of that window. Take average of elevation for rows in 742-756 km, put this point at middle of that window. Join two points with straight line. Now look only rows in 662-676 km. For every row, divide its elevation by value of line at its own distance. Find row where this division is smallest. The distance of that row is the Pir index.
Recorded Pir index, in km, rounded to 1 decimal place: 665.0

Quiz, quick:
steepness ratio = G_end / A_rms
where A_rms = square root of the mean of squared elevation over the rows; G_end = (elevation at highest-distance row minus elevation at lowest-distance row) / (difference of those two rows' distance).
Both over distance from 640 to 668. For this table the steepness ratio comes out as 0.0003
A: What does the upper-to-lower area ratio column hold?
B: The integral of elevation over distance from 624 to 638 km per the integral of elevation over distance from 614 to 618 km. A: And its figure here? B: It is 3.5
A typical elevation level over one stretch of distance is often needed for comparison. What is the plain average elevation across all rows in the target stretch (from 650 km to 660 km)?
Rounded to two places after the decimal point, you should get 2.70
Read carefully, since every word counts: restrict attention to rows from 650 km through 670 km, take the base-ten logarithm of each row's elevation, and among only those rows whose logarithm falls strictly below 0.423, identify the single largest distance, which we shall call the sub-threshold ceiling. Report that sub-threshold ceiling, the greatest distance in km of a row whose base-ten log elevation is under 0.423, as 669.0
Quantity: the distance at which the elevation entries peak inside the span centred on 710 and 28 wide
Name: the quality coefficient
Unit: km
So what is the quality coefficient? 699.0 km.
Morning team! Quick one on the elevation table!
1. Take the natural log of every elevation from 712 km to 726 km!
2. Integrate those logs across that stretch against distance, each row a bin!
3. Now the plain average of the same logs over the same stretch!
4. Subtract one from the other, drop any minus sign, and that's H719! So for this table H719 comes 13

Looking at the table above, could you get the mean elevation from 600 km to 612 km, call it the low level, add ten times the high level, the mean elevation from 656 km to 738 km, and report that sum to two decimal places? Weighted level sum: 29.29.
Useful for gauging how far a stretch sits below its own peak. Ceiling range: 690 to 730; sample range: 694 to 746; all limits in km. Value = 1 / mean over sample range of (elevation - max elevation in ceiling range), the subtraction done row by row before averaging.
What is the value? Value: -4.33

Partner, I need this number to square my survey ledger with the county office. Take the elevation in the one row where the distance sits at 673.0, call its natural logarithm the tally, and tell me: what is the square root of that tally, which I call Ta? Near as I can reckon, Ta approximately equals 1.00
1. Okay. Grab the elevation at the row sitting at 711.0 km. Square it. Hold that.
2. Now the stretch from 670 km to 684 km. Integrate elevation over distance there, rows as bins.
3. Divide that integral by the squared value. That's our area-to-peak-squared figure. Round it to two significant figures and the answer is 5.4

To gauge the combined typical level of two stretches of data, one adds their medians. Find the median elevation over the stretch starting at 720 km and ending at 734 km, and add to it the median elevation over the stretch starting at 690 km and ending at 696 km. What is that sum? 5.33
